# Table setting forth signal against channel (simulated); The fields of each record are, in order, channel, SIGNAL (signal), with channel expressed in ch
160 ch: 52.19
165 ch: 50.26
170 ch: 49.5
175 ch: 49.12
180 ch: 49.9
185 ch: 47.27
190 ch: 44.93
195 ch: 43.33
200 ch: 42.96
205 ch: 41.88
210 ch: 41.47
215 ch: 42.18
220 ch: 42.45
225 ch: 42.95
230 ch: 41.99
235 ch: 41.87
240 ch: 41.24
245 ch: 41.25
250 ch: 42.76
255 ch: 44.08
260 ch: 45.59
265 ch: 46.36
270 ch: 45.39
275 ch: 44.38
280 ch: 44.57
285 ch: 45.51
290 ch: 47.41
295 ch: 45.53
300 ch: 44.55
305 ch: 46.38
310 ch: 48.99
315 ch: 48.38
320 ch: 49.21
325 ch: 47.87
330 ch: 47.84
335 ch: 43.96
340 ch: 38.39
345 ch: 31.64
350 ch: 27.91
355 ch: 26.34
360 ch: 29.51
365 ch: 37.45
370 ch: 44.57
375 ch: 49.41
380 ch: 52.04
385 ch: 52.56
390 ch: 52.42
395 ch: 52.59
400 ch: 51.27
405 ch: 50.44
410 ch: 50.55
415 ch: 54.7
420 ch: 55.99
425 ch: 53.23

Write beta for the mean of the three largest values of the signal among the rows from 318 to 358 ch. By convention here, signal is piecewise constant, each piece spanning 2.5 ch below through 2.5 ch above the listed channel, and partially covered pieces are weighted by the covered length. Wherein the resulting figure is 48.3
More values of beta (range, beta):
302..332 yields 48.9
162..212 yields 49.9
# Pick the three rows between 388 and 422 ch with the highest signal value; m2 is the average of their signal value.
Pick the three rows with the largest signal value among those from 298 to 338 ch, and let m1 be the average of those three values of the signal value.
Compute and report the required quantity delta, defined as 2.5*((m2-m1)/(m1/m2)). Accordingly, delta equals 16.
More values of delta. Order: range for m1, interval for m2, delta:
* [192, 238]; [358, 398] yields 29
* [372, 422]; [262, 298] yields -17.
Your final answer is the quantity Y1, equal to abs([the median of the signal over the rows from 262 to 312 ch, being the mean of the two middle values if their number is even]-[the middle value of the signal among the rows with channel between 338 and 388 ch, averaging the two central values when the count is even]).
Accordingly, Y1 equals 7.6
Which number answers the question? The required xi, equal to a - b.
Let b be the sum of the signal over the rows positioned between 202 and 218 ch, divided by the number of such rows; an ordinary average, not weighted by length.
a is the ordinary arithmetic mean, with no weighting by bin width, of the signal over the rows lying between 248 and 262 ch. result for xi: 2.3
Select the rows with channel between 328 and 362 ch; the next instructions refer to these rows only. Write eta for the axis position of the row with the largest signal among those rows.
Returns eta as 330 ch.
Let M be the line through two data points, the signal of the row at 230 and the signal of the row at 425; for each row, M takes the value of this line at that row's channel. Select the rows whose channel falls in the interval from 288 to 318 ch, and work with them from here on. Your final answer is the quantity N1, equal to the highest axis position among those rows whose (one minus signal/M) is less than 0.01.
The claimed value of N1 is 315 ch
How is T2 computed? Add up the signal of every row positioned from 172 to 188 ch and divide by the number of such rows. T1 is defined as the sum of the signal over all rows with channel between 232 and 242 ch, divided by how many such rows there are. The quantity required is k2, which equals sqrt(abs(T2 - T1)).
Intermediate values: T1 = 42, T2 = 49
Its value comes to 2.7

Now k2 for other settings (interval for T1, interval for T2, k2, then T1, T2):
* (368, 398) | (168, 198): 1.8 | 51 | 47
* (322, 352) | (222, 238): 1.6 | 40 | 42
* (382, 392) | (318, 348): 3.1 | 52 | 43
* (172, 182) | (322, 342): 2.2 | 50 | 45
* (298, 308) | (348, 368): 3.9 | 45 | 30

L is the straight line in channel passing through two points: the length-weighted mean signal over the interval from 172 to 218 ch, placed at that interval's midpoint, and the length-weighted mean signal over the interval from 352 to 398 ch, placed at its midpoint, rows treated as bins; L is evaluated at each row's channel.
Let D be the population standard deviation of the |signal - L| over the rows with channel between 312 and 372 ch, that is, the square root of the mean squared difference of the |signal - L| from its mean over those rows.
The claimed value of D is 5.8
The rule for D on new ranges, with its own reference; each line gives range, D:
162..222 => 1.5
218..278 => 1.0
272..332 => 1.8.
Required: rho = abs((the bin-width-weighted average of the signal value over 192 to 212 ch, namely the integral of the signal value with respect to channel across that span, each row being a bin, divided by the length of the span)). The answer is 42.5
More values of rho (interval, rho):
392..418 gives 52.0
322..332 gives 47.9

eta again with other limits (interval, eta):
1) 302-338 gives 320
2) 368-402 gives 395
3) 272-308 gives 290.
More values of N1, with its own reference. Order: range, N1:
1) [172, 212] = 210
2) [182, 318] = 315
